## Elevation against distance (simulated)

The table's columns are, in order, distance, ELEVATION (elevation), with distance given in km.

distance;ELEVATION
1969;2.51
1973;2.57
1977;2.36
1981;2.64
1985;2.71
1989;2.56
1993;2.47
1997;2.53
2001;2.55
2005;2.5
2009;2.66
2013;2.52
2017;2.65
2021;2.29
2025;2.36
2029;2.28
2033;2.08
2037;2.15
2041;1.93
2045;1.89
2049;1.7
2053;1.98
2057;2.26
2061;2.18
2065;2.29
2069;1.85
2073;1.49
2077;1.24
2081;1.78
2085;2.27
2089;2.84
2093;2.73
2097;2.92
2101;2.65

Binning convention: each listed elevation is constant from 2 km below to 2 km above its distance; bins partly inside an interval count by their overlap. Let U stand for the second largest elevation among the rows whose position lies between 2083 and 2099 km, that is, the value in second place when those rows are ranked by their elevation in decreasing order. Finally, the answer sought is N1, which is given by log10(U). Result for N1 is 0.45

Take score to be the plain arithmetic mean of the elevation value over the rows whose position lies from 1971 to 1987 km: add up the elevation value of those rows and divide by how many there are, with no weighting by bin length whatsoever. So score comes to 2.57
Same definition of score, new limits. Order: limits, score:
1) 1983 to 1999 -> 2.57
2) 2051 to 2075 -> 2.01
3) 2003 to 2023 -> 2.52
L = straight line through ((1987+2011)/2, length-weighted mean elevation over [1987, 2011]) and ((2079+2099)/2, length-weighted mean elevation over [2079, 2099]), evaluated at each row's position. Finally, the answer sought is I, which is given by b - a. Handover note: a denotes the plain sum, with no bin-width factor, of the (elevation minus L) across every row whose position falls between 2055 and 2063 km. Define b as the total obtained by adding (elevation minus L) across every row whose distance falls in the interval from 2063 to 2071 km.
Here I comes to -0.3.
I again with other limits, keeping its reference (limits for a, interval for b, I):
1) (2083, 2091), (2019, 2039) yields -1.6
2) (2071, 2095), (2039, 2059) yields -0.1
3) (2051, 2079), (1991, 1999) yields 4.2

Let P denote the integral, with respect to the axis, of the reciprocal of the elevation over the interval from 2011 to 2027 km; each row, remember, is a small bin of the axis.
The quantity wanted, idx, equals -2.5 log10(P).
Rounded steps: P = 6.5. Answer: -2.04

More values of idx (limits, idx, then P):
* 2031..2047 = -2.25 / 8.0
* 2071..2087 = -2.49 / 9.9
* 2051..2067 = -2.17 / 7.4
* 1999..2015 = -1.99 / 6.3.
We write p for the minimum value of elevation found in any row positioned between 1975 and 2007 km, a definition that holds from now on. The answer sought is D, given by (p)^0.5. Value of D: 1.54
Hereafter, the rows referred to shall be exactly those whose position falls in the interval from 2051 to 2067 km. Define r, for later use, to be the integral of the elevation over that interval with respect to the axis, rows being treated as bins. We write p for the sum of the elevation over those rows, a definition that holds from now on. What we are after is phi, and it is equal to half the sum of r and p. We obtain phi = 21.8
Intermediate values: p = 8.7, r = 35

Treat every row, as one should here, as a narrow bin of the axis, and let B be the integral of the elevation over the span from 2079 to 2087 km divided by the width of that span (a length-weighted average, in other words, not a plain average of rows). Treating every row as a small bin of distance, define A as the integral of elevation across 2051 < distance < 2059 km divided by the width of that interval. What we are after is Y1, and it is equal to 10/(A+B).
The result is 2.4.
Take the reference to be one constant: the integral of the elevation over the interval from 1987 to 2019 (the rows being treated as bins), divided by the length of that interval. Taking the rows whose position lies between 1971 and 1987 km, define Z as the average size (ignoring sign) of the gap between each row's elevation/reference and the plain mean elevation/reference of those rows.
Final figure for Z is 0.041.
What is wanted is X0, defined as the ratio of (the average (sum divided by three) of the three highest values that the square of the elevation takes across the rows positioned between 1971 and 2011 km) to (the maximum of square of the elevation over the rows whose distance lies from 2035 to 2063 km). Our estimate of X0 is 1.4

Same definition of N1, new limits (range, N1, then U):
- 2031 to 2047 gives 0.32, 2.08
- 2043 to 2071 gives 0.35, 2.26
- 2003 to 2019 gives 0.42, 2.65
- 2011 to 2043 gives 0.40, 2.52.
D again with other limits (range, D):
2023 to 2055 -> 1.30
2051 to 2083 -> 1.11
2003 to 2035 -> 1.44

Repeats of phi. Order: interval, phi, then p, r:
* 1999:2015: 25.6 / 10.2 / 41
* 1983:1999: 25.7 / 10.3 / 41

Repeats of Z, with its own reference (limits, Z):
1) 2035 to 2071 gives 0.068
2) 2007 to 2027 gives 0.054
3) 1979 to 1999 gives 0.029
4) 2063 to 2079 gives 0.138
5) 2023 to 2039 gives 0.040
